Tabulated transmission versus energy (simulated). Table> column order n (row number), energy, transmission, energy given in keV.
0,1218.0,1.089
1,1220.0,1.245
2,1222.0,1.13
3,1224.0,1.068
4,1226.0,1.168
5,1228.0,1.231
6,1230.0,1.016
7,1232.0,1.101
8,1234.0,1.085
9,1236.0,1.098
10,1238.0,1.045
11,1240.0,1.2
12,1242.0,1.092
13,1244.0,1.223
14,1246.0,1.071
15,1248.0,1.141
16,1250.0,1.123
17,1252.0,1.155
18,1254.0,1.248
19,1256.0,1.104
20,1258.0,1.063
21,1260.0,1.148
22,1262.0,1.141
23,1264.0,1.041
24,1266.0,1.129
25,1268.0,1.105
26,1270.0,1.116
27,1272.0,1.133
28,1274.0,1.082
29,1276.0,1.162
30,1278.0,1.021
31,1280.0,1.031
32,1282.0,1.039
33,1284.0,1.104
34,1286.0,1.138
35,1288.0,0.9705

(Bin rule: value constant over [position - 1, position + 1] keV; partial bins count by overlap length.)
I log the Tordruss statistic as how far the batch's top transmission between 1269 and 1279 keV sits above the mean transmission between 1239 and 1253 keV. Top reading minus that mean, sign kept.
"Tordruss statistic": 0.018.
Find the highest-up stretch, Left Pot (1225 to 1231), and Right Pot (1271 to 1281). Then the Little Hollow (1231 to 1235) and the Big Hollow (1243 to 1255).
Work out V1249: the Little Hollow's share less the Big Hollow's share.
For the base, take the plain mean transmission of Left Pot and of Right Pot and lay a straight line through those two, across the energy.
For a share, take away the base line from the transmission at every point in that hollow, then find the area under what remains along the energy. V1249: -0.70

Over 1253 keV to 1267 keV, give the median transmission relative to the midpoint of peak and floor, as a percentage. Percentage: 99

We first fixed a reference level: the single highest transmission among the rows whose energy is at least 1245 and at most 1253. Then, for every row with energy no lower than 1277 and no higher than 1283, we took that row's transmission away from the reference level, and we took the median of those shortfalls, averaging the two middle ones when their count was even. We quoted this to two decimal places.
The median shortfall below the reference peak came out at 0.12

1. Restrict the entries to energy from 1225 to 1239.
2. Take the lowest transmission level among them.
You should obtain 1.016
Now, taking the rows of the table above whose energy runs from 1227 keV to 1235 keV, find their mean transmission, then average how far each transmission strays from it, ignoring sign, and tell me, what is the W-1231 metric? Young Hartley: 0.061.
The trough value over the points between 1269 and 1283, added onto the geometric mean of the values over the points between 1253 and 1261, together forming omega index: 2.16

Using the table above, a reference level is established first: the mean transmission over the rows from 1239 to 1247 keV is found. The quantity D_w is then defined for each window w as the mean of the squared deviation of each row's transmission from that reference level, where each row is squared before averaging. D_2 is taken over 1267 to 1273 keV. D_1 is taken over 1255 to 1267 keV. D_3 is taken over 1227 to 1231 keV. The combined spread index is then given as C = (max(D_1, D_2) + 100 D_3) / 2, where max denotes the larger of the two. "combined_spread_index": 0.61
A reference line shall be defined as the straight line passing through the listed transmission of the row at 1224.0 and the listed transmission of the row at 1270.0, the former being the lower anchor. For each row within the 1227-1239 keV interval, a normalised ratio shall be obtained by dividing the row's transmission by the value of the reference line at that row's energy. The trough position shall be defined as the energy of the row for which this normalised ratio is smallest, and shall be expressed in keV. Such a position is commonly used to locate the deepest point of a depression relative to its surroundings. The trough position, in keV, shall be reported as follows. 1230.0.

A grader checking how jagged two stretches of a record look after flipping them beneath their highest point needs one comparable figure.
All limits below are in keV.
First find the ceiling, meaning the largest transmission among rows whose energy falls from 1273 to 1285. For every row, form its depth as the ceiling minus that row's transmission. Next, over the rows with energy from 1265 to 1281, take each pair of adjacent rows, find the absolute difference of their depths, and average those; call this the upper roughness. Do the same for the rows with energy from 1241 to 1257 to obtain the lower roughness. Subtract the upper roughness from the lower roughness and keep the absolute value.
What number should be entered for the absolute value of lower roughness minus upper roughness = 0.044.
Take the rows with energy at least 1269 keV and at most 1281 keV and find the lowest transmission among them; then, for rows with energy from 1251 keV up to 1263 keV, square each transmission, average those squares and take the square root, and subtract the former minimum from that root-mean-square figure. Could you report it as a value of 0.12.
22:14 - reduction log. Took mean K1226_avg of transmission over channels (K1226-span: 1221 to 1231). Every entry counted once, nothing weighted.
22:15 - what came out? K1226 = 1.12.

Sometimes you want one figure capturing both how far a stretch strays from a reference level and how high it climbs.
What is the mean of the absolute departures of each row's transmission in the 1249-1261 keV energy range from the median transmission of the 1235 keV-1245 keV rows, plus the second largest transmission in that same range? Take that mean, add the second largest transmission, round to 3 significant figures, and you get 1.21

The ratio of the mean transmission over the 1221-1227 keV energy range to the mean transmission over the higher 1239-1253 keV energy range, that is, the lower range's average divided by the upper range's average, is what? 0.98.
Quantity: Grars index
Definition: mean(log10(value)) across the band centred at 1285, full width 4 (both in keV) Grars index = 0.050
